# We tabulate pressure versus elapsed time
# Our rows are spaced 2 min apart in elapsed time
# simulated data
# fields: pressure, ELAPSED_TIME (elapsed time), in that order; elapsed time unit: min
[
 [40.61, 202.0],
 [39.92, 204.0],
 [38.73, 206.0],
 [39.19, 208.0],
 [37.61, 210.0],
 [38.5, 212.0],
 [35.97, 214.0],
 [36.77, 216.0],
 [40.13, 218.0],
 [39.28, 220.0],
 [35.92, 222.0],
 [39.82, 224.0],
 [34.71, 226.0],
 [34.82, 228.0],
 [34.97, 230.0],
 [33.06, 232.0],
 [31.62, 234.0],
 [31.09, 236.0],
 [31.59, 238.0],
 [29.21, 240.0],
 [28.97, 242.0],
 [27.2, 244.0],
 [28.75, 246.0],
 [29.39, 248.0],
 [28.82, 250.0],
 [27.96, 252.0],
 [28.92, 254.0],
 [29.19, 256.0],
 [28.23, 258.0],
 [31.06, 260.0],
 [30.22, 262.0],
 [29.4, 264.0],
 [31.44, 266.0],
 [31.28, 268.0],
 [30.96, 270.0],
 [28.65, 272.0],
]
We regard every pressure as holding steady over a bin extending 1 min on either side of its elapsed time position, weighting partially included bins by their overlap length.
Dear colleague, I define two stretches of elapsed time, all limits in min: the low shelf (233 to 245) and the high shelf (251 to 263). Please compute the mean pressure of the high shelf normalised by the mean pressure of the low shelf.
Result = 0.98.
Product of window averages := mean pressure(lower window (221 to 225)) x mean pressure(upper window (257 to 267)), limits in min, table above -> 1139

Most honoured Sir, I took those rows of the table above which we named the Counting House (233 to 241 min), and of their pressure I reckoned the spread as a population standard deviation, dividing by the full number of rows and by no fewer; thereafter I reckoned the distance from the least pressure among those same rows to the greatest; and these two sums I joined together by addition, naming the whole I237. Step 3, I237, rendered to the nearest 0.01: 3.40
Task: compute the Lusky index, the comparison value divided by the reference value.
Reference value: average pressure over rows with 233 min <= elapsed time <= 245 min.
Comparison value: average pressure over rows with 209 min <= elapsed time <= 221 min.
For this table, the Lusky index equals 1.27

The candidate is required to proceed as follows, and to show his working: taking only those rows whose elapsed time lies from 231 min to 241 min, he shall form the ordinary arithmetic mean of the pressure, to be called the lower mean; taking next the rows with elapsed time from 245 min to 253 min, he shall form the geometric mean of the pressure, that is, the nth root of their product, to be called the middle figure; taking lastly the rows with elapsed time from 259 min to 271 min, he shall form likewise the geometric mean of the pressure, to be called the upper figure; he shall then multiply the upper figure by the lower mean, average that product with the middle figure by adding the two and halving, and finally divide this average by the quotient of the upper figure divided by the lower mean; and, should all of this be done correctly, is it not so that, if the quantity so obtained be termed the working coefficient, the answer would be 505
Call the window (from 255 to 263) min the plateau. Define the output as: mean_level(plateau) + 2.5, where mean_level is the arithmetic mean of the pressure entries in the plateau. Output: 32.2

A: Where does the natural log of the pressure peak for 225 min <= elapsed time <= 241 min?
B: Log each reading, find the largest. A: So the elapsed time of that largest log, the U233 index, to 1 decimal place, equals 230.0 min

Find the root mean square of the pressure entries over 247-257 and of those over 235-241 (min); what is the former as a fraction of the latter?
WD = 0.942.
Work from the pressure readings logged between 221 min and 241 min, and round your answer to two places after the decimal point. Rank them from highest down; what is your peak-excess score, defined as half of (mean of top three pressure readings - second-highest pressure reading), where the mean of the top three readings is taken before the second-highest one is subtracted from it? 0.49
